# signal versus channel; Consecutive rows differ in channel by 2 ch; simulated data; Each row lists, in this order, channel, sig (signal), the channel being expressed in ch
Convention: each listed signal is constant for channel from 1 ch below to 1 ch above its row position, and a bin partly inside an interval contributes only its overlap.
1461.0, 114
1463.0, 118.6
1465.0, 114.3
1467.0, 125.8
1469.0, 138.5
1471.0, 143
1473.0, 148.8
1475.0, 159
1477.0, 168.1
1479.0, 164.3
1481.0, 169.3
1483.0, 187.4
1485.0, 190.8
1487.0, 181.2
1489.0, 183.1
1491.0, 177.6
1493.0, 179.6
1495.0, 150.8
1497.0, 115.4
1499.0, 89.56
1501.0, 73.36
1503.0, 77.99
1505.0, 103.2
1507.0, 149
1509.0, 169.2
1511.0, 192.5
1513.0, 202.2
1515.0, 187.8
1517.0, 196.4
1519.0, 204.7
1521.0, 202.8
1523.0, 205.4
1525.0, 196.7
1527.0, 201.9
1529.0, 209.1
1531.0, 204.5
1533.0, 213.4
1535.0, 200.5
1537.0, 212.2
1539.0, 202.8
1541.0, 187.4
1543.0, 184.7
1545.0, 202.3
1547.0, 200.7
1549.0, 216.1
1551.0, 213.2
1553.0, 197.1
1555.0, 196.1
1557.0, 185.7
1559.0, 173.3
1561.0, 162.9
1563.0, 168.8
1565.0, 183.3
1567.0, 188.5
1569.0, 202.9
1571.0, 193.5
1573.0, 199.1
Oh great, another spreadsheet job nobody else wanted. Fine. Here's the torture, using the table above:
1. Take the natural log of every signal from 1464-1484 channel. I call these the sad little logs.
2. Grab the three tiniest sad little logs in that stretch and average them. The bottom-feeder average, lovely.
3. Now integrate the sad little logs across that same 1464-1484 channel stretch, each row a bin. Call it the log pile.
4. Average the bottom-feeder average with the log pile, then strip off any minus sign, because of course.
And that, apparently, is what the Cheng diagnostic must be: 52.5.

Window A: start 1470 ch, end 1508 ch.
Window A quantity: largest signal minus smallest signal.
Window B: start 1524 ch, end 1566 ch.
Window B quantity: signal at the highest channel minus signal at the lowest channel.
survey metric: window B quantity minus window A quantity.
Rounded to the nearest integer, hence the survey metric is -131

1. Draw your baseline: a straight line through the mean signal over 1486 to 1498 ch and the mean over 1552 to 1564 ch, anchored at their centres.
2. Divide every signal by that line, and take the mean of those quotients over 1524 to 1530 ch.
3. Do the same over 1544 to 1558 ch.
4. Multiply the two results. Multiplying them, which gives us 1.3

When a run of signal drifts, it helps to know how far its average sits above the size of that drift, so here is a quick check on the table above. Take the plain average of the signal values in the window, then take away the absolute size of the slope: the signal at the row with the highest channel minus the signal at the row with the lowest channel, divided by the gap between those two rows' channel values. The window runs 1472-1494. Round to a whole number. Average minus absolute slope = 172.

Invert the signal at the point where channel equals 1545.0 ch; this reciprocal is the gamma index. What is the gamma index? 0.0049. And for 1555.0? 0.0051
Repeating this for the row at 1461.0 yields 0.0088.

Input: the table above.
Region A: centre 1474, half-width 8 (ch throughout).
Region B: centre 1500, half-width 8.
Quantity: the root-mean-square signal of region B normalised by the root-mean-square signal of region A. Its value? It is 0.80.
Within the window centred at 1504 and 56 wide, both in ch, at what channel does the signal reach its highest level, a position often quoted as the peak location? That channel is 1529.0 ch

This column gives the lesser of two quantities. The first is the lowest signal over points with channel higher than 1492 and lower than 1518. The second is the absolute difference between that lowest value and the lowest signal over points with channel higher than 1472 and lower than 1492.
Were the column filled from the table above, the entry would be 73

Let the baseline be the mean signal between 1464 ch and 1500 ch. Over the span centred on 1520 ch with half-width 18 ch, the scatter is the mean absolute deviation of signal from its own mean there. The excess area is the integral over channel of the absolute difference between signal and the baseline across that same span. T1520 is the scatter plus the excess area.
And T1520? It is 1650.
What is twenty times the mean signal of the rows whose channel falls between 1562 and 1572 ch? 3748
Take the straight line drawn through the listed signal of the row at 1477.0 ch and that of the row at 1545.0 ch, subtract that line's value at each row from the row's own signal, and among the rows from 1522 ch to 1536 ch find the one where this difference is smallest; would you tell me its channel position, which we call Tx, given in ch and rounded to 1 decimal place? 1535.0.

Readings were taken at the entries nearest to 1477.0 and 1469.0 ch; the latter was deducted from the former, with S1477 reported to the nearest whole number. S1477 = 30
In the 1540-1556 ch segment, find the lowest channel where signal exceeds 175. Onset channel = 1541.0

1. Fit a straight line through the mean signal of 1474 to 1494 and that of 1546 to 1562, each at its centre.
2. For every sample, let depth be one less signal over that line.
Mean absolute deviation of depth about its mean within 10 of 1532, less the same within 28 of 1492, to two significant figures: -0.14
